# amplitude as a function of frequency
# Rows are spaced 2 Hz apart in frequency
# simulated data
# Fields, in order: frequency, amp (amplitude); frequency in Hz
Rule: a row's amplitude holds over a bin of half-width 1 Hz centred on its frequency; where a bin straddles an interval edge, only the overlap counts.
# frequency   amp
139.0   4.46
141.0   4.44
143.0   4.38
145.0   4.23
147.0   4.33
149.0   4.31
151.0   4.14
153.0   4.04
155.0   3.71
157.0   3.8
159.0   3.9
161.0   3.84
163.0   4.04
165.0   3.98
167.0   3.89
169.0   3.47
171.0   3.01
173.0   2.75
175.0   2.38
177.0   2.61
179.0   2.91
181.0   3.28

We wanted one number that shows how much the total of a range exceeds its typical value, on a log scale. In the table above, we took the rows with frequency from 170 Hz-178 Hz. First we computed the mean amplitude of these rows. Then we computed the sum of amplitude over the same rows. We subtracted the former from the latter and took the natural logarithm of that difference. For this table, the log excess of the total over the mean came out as 2.09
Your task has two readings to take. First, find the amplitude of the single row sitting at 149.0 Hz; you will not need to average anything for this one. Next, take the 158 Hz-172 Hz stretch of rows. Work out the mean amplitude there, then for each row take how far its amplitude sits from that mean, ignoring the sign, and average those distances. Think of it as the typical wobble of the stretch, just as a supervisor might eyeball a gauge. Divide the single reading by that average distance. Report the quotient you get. 15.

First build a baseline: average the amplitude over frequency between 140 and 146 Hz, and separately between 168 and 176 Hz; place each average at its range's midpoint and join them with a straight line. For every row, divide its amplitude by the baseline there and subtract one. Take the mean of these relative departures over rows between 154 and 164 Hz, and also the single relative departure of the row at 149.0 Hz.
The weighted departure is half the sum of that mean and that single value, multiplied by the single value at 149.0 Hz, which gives 0.0049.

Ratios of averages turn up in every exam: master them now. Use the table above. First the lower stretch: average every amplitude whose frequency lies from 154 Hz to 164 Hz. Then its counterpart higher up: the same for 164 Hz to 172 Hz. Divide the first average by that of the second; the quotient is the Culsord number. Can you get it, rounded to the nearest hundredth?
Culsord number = 1.08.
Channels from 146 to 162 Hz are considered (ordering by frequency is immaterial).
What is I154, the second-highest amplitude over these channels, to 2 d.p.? 4.31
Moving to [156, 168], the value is 3.98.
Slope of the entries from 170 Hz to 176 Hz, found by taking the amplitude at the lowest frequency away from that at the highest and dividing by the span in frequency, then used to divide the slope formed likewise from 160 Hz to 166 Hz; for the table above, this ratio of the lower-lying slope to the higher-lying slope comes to -0.22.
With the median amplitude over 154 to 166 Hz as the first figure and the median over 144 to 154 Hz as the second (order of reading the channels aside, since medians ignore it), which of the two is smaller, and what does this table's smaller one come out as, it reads 3.9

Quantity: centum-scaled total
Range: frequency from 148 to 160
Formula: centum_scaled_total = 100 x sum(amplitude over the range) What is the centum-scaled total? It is 2390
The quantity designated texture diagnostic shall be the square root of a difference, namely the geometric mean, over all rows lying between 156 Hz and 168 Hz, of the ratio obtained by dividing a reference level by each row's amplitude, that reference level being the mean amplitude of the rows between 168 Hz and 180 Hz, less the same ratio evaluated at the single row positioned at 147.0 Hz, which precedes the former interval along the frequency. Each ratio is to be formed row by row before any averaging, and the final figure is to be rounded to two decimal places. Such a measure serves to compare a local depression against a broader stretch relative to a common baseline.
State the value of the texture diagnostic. 0.27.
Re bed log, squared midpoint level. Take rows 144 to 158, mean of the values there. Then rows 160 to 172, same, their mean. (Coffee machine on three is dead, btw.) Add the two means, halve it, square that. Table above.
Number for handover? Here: 15.2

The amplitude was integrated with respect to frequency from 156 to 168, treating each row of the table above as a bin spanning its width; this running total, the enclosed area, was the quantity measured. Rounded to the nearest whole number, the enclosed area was 47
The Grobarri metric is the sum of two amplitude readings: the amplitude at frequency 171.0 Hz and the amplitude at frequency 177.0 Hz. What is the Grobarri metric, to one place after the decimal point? 5.6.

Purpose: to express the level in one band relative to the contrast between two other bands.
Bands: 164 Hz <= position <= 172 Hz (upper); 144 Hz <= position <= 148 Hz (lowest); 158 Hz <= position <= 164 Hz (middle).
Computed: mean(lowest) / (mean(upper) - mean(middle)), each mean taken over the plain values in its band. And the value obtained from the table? -13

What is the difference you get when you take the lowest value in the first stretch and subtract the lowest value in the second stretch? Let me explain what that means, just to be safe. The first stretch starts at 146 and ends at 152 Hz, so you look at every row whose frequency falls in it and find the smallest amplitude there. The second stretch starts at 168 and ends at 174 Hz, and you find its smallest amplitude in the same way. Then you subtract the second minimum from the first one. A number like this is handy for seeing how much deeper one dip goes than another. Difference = 1.4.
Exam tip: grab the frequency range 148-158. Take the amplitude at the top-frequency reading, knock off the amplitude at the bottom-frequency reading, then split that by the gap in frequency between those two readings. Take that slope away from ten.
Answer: 10.1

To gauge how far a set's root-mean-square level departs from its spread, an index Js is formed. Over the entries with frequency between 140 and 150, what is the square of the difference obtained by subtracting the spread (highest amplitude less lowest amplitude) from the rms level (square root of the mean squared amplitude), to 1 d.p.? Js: 17.0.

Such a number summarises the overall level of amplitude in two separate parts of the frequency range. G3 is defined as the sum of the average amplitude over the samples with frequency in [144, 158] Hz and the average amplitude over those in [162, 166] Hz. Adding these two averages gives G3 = 8.1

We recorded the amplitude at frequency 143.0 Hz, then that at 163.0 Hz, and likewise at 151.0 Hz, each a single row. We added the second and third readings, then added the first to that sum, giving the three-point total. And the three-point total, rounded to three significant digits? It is 12.6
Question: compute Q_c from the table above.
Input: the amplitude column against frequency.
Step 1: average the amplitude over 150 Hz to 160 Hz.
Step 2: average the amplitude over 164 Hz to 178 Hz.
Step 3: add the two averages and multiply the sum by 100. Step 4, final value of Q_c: 707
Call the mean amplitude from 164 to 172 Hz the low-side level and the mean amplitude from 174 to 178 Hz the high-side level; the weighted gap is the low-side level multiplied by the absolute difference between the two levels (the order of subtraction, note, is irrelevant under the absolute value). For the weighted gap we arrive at 3.9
